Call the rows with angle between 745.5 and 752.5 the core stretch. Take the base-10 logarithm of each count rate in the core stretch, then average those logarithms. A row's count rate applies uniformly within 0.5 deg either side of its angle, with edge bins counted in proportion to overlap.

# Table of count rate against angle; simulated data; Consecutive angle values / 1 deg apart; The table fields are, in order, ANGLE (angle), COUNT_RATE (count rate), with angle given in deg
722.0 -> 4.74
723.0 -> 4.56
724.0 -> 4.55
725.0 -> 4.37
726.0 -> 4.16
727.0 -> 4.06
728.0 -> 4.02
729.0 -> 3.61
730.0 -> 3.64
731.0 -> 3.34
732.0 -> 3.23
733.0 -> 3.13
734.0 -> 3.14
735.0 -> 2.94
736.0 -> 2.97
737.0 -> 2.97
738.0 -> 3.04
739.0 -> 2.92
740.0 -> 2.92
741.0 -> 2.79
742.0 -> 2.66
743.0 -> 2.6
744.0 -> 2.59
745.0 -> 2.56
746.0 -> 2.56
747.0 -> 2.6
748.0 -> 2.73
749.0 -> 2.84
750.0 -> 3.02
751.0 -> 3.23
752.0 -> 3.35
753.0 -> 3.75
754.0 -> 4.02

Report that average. 0.46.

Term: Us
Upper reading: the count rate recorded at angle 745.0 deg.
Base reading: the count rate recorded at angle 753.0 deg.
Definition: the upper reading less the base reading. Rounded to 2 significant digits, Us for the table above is -1.2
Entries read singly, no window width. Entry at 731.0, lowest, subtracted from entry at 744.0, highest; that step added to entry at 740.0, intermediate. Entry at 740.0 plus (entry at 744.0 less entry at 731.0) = 2.2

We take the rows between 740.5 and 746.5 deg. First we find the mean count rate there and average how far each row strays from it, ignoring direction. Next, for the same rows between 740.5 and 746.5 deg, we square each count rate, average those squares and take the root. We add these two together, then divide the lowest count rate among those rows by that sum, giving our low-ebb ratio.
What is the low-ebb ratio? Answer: 0.95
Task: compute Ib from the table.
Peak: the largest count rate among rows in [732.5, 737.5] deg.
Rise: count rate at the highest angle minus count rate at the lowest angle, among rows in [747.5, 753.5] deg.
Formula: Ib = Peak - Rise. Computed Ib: 2.1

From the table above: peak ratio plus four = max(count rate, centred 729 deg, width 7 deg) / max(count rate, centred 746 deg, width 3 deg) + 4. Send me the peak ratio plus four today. 5.6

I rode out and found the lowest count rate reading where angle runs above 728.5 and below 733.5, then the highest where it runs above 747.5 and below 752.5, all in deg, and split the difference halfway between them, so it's 3.24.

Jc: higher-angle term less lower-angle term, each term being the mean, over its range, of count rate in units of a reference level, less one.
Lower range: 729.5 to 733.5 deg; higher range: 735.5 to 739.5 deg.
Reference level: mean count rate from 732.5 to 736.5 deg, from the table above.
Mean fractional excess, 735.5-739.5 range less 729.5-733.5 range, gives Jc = -0.12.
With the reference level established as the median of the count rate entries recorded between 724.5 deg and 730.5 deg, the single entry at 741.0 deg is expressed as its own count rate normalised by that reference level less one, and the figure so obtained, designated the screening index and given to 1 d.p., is -0.3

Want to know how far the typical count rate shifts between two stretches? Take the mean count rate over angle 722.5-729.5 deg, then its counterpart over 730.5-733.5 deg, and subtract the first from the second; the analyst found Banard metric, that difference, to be -1.0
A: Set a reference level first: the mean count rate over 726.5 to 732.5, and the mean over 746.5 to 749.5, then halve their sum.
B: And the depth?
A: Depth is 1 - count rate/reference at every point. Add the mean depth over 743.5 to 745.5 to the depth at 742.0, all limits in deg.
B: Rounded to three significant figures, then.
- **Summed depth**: 0.357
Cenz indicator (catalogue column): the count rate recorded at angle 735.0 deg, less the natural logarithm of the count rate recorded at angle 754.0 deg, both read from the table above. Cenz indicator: 1.5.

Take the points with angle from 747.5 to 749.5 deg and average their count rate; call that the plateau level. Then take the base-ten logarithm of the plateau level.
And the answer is 0.44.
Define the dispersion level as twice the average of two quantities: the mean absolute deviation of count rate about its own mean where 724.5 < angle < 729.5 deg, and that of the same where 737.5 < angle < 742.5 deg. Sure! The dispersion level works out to 0.296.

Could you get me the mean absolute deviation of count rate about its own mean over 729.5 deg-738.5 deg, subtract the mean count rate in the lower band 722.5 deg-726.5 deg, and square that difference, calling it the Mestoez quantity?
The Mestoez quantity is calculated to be 18.0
